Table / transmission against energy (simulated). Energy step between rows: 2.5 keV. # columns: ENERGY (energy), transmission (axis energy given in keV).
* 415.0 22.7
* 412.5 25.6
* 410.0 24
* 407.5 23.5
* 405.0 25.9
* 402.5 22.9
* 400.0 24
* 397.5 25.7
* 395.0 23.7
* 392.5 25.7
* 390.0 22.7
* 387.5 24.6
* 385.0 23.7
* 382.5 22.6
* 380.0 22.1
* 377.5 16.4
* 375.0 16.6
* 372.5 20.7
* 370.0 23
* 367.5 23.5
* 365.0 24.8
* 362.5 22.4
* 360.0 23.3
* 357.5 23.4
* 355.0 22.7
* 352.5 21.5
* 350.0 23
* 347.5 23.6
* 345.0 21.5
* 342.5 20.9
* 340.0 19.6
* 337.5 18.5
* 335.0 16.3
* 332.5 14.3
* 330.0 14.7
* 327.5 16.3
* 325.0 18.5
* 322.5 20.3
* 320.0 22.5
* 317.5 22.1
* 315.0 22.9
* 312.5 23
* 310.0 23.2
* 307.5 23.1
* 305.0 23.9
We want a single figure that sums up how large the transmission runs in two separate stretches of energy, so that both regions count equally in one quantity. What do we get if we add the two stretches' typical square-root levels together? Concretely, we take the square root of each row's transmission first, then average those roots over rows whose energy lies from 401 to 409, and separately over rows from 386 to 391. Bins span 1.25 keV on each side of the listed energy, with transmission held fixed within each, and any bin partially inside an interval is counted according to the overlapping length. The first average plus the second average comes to 9.77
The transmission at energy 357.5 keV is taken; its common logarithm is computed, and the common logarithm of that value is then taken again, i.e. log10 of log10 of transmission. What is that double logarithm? 0.136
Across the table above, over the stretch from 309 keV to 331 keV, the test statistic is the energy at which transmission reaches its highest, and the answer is 310.0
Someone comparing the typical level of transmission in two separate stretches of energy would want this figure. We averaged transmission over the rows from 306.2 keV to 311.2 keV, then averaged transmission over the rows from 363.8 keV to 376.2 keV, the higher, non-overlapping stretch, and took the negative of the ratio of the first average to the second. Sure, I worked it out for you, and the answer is -1.07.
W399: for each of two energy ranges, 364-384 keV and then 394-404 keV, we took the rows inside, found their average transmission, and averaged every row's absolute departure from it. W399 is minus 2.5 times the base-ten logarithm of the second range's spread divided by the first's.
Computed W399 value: 1.2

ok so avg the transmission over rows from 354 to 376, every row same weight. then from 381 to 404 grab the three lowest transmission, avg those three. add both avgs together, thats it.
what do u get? 45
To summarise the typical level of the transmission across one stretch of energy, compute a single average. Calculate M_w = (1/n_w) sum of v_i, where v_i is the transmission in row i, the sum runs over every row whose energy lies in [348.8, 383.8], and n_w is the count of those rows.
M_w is 21.9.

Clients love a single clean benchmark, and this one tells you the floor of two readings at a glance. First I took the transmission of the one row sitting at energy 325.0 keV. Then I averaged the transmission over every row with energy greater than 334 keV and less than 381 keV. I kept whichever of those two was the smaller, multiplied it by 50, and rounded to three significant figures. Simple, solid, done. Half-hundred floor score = 925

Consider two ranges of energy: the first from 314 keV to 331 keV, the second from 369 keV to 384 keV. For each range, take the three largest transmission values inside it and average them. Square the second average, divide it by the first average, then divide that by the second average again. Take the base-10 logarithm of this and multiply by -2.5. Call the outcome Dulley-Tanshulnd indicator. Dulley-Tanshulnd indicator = 0.00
